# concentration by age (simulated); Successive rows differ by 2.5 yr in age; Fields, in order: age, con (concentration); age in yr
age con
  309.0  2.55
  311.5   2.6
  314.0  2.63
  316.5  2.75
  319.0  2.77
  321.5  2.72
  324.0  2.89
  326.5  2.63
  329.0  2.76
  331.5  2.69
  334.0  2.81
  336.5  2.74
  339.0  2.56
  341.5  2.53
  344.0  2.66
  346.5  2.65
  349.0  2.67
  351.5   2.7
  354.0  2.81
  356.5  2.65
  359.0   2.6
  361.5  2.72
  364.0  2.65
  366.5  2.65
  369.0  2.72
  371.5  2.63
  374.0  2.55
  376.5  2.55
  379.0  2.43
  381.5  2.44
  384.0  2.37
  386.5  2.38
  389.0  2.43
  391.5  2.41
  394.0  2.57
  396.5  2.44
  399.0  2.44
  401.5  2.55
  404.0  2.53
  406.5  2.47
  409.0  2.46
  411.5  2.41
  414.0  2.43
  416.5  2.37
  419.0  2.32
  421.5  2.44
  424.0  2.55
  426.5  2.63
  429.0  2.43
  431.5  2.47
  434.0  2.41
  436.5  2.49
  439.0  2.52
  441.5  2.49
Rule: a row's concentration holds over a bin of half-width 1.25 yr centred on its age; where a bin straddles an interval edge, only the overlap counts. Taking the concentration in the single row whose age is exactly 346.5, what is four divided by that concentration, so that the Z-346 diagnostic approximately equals 1.51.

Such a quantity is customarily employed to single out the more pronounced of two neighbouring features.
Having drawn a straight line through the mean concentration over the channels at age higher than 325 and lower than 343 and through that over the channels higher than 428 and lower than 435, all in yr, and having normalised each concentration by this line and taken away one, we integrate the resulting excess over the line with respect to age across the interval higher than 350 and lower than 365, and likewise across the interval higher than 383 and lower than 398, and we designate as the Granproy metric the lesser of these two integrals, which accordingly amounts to -0.61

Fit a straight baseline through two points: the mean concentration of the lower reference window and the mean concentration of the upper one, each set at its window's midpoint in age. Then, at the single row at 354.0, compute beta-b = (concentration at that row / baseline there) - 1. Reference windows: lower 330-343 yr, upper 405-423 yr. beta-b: 0.08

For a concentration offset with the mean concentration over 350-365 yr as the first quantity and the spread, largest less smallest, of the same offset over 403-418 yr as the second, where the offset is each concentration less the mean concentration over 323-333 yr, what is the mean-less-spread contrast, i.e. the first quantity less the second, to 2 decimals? -0.21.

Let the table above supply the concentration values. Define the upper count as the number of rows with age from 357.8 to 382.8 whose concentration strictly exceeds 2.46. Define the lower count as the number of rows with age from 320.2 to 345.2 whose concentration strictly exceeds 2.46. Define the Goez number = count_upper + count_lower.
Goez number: 18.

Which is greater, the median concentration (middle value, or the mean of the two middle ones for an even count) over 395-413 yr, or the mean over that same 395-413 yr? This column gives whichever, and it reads 2.5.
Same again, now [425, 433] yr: 2.5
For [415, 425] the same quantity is 2.4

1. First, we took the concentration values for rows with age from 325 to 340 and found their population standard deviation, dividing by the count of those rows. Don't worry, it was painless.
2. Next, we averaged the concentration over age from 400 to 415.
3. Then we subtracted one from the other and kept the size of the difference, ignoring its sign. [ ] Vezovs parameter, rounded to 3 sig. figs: 2.39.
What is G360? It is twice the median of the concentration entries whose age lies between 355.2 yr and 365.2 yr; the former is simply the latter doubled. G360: 5.30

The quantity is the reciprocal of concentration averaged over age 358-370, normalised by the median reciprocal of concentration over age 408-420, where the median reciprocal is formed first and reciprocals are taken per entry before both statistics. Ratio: 0.90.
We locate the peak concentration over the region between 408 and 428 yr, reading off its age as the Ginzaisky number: 426.5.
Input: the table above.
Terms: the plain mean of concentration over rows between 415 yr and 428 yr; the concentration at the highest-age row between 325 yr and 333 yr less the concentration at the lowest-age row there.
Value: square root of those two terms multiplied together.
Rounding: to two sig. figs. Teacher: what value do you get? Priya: 0.38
